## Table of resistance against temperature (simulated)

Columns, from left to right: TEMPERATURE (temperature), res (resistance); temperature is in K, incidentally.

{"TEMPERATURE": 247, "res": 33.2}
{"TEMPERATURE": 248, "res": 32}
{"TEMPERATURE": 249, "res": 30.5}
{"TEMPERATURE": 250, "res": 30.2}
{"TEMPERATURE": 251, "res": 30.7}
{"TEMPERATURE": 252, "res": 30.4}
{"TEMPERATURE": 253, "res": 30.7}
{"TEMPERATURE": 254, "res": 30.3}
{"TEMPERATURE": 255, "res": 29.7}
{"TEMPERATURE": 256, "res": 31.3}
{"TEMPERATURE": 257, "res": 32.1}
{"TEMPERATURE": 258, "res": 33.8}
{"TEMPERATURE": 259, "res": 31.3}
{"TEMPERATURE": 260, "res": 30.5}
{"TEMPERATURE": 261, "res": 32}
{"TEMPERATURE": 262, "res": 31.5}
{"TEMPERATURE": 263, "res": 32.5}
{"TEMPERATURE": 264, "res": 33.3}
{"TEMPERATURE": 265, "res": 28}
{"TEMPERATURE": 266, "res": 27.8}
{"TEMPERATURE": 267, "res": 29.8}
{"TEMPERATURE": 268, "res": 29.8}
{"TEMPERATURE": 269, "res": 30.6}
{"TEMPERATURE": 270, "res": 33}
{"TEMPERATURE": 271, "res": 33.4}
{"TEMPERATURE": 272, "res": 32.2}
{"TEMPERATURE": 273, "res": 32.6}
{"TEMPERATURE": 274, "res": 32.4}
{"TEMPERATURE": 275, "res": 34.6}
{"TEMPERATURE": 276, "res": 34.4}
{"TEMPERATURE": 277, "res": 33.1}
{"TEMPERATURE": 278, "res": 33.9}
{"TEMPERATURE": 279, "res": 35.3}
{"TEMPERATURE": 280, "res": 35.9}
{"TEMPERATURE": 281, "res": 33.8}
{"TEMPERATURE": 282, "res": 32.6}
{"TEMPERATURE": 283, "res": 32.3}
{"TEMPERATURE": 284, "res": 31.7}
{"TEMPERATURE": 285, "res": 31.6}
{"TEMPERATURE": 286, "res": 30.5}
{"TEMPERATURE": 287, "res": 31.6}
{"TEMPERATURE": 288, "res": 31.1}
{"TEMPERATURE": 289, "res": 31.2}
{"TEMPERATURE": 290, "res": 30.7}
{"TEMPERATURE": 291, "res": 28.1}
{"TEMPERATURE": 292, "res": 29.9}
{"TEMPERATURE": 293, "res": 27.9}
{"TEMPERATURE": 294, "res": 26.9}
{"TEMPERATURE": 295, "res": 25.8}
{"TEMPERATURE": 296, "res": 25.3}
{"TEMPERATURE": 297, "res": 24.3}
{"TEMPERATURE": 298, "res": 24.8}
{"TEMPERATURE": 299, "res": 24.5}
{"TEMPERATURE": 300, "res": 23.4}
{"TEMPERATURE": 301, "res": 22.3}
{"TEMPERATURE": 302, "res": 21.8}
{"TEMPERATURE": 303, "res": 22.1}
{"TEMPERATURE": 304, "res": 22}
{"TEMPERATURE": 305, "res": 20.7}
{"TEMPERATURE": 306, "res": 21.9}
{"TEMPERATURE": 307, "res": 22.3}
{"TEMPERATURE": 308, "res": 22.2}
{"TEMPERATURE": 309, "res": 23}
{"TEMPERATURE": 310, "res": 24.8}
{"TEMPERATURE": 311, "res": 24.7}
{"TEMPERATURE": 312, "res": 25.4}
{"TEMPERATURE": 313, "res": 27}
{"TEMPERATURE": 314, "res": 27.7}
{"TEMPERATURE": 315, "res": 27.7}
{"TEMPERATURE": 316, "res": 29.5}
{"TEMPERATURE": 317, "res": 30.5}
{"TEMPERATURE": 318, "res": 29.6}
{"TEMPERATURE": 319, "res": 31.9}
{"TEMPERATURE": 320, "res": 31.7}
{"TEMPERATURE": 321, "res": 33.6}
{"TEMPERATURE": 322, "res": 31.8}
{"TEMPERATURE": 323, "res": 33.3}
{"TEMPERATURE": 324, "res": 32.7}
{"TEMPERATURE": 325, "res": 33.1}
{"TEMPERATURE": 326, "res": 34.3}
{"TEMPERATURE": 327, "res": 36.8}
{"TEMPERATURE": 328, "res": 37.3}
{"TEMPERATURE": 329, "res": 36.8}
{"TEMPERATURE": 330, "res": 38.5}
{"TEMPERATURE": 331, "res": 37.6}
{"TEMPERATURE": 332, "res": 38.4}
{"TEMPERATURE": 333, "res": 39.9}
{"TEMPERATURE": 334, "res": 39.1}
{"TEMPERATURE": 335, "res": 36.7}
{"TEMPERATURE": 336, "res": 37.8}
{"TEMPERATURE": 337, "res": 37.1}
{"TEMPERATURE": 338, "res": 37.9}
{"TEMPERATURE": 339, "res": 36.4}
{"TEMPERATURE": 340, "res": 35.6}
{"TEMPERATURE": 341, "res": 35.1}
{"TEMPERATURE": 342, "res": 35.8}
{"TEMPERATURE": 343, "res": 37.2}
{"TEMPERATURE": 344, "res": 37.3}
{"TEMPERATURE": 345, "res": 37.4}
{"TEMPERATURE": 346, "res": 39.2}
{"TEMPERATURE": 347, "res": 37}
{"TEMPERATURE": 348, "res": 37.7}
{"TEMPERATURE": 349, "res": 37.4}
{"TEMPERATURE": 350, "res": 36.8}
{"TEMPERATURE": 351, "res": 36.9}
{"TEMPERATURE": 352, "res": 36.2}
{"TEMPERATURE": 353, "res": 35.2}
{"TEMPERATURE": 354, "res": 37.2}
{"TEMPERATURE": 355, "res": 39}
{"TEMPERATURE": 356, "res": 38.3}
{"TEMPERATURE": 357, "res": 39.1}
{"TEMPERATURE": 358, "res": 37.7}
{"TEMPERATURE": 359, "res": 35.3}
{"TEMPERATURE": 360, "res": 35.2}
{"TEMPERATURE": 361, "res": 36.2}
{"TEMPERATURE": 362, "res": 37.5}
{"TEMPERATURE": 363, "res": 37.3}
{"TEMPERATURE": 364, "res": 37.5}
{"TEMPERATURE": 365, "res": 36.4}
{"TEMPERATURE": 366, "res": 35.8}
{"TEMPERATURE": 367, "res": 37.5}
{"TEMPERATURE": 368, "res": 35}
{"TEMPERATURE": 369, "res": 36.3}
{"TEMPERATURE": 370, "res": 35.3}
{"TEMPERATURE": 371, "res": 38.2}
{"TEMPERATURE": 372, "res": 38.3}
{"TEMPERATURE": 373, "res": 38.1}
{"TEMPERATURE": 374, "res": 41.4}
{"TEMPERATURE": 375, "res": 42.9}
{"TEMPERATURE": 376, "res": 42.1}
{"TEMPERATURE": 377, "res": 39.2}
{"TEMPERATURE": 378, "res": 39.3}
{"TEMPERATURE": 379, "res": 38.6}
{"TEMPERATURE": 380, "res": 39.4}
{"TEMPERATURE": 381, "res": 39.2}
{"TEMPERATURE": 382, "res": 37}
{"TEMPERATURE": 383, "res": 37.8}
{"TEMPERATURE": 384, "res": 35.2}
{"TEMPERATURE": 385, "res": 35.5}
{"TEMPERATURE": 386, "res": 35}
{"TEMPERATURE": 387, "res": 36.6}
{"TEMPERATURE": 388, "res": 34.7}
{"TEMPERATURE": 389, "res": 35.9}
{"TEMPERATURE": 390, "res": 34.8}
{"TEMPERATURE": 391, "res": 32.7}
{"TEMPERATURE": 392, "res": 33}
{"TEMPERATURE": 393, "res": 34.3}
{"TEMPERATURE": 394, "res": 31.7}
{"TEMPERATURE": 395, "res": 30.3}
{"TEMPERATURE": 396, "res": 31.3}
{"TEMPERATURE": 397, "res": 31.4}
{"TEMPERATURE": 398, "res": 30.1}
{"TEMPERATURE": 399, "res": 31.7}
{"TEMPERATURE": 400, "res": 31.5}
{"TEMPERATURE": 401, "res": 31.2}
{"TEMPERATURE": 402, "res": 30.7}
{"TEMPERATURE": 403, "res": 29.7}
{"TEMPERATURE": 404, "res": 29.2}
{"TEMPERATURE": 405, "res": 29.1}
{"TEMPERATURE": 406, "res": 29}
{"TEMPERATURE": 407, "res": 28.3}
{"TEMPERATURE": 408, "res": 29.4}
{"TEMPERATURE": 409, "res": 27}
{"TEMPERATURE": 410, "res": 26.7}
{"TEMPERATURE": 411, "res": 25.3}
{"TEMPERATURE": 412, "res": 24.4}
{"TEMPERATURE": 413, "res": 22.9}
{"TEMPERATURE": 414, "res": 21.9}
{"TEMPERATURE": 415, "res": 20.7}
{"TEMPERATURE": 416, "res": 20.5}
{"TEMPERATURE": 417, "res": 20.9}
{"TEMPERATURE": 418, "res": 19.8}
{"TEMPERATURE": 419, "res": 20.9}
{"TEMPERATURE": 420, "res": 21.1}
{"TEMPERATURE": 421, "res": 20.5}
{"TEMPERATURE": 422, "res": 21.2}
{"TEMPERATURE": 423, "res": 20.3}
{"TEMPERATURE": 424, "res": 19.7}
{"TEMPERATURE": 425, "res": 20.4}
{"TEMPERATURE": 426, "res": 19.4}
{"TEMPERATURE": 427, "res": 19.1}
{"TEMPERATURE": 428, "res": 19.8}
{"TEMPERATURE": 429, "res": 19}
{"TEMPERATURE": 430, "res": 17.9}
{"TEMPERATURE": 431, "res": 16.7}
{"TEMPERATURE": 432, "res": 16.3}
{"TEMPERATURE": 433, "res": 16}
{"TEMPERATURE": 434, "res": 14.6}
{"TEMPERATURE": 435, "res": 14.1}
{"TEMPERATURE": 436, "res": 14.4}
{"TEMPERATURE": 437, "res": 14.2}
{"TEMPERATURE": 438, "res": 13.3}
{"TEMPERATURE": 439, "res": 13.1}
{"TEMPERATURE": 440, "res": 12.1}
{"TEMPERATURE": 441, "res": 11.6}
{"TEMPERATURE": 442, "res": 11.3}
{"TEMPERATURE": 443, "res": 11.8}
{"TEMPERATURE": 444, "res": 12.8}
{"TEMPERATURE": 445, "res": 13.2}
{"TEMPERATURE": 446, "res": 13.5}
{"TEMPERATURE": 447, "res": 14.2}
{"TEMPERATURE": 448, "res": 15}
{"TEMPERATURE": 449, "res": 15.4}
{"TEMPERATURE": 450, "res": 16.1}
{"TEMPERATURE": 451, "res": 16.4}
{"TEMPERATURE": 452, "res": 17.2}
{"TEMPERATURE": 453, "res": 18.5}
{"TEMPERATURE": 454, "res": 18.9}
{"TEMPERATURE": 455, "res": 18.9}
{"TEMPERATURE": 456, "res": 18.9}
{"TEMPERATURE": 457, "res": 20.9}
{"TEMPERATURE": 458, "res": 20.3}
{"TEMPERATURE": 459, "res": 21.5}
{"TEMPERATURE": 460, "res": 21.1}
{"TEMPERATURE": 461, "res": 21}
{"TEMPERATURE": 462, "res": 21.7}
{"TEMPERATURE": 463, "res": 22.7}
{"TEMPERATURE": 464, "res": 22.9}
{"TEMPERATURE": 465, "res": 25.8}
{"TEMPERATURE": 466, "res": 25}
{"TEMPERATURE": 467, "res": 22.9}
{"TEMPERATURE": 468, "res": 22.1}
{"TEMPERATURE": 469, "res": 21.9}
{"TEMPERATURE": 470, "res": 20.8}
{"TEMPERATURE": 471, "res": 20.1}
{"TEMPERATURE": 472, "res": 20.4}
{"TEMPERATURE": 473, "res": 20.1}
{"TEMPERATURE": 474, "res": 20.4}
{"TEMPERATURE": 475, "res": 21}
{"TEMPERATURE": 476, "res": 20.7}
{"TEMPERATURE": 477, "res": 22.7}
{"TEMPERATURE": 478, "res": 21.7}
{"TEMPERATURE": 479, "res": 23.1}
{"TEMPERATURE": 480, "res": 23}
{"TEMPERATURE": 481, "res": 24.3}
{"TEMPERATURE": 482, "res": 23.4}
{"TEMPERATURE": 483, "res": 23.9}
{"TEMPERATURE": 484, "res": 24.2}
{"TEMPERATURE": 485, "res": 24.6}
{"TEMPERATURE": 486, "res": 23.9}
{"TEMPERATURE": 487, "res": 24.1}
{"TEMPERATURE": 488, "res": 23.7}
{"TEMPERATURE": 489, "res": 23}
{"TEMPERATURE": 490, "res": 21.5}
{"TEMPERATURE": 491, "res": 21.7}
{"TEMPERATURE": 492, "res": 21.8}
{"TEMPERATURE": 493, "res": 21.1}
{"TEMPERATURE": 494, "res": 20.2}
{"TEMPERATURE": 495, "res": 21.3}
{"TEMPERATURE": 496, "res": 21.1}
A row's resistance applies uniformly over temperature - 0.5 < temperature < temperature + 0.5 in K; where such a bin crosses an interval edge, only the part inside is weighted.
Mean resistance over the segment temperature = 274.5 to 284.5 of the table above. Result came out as 34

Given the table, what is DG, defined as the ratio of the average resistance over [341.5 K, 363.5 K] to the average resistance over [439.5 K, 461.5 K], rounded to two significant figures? 2.3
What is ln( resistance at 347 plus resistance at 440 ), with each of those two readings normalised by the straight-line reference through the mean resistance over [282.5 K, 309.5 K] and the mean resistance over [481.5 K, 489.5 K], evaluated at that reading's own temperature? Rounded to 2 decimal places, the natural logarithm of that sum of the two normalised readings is 0.66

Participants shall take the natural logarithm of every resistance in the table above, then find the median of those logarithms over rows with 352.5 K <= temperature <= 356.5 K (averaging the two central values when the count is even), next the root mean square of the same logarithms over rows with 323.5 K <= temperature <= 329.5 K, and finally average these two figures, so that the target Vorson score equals 3.59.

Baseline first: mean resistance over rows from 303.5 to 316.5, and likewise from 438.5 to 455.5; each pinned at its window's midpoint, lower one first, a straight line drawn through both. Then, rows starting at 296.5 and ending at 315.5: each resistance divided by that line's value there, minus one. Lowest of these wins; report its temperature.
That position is 305 K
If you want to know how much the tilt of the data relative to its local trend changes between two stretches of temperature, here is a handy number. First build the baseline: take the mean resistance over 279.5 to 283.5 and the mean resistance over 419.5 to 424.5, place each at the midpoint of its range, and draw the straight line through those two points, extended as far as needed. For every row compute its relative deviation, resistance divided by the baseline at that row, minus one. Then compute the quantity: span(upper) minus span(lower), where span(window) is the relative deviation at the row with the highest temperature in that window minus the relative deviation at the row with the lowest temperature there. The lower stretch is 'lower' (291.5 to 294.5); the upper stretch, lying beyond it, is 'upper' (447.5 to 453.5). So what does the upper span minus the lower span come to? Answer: 0.31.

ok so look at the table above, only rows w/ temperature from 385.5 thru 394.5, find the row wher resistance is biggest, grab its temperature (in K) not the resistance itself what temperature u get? 387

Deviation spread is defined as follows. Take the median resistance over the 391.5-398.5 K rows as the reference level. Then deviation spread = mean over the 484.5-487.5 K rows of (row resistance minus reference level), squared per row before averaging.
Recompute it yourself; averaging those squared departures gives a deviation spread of 52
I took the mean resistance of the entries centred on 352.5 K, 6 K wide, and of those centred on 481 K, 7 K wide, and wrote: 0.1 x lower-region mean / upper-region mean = 0.16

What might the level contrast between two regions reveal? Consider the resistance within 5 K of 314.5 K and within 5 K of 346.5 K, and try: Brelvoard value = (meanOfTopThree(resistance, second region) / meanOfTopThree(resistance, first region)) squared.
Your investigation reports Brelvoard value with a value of 1.5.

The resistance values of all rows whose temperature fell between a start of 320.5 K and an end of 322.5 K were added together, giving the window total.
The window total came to 65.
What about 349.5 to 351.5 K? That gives 74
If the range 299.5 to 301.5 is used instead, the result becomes 46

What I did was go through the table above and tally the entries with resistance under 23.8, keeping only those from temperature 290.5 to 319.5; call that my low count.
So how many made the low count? 10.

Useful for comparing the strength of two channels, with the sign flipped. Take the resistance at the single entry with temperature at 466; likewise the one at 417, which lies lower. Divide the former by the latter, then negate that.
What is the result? -1.20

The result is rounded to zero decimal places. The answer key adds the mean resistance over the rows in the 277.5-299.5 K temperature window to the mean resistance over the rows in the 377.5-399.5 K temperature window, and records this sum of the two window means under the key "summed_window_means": 65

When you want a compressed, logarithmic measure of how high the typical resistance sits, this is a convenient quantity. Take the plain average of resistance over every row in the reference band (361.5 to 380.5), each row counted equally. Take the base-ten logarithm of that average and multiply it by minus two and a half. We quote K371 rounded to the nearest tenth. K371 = -4.0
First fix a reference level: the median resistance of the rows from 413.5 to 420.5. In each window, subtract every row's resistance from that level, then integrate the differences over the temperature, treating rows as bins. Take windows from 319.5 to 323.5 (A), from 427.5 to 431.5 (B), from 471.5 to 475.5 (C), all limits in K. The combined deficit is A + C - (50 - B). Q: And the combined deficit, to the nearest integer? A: -85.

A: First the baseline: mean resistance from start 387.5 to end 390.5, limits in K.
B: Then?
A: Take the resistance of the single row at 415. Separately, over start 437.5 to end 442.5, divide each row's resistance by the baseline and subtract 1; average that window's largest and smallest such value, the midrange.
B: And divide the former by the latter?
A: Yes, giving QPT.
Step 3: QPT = -32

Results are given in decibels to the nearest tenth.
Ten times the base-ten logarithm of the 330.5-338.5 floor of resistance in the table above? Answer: 15.6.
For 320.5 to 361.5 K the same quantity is 15.0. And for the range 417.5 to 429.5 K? 12.8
